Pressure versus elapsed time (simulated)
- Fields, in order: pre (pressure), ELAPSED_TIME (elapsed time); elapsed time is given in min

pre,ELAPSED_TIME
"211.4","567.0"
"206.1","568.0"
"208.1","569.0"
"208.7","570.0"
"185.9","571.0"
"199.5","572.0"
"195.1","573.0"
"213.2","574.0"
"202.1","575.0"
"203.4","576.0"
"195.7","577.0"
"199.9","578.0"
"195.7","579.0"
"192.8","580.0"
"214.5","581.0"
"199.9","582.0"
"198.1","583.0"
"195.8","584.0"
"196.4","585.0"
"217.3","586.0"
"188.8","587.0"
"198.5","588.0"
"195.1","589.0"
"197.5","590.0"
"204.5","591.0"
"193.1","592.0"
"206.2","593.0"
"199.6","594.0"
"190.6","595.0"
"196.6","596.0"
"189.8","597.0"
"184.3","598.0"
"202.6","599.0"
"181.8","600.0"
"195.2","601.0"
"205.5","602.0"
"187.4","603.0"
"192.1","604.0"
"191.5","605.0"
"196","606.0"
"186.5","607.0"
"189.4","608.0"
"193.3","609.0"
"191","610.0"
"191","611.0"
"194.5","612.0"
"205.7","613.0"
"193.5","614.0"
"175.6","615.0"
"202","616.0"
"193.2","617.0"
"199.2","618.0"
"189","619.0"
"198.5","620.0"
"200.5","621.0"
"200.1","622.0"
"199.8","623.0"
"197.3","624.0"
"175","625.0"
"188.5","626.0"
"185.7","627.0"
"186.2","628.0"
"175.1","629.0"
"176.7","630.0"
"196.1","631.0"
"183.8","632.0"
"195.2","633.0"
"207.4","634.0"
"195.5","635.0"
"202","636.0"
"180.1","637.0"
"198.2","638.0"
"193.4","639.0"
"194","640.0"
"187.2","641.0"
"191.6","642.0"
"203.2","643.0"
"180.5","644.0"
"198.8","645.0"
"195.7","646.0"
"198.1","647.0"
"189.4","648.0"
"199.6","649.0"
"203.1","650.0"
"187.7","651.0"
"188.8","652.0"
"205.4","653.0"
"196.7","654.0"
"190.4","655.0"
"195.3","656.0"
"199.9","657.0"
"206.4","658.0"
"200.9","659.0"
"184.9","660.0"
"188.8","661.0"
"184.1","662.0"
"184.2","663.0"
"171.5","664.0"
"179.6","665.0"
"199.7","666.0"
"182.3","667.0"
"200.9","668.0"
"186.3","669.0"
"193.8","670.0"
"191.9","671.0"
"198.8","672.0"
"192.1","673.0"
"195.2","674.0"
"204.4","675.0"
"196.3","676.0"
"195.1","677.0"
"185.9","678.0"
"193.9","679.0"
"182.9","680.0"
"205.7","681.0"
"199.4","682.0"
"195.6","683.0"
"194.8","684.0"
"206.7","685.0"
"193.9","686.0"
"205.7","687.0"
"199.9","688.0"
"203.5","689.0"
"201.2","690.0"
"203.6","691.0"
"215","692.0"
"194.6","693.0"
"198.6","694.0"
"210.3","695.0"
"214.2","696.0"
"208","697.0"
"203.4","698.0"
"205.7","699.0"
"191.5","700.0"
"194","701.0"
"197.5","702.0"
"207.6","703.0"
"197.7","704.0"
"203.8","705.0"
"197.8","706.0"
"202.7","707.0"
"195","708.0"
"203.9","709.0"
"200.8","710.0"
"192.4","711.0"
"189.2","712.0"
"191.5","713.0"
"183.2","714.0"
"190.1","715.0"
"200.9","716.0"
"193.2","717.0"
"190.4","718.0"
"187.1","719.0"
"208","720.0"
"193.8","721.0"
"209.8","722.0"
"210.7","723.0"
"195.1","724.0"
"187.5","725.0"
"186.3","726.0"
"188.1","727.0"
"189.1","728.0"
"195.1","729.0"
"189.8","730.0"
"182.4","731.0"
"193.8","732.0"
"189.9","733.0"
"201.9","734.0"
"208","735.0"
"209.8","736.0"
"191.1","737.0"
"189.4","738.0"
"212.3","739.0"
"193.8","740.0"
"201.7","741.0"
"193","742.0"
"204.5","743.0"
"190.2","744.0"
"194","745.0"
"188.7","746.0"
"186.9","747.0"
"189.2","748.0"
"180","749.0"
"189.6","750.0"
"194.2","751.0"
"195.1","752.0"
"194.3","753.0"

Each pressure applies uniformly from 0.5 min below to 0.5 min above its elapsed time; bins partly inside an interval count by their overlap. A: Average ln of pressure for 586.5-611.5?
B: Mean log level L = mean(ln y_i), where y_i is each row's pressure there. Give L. 5.27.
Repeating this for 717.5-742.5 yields 5.28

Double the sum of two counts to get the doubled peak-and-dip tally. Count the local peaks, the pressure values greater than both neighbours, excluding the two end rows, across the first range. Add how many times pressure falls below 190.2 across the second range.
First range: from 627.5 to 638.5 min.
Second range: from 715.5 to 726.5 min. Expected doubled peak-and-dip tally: 12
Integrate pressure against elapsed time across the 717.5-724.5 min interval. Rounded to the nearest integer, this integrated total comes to 1395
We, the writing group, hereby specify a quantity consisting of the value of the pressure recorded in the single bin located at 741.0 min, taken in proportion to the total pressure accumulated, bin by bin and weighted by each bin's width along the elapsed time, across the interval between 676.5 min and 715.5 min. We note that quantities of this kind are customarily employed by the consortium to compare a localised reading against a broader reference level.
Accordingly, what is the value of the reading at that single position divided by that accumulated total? 0.026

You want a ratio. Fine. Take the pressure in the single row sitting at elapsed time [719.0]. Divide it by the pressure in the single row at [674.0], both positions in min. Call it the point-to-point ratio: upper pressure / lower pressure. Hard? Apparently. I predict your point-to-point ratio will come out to 0.96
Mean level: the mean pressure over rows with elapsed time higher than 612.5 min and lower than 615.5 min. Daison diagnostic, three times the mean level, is 575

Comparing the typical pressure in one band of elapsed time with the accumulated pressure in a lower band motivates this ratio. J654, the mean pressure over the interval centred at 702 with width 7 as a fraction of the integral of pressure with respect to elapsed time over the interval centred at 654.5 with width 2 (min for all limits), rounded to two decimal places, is 0.52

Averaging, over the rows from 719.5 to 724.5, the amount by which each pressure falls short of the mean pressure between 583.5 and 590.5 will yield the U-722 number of -5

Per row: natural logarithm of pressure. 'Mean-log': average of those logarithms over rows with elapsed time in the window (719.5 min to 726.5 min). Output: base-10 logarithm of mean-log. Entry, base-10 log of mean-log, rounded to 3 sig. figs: 0.724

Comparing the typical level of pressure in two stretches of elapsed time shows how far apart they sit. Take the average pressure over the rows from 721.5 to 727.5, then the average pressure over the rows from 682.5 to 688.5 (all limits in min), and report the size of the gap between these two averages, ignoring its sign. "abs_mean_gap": 3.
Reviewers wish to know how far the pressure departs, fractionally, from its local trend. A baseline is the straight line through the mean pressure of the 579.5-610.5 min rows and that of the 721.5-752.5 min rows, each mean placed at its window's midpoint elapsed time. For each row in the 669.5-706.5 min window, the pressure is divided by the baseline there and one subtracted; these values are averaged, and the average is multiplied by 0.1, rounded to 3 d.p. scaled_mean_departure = 0.002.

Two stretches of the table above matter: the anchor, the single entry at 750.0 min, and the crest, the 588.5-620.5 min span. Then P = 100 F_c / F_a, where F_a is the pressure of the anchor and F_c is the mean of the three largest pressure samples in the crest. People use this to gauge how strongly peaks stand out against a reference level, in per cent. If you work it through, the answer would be 108.5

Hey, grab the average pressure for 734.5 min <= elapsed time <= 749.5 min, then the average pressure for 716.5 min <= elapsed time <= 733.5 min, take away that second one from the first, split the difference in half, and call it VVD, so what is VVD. 1.0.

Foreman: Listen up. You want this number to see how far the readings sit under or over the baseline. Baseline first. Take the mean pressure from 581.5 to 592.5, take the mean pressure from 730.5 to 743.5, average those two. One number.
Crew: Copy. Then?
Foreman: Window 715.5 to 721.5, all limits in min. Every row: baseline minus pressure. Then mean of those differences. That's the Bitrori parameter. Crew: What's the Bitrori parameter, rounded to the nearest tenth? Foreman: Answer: 2.7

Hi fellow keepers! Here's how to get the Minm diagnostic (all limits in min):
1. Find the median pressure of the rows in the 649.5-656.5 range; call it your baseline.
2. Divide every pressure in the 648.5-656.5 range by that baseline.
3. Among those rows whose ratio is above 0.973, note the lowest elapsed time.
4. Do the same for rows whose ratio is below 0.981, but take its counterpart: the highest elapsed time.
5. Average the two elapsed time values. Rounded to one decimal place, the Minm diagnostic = 652.0 min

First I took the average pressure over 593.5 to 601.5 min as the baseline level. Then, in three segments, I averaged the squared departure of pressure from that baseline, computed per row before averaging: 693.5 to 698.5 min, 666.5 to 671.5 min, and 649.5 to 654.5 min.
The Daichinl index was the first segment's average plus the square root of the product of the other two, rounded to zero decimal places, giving 288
